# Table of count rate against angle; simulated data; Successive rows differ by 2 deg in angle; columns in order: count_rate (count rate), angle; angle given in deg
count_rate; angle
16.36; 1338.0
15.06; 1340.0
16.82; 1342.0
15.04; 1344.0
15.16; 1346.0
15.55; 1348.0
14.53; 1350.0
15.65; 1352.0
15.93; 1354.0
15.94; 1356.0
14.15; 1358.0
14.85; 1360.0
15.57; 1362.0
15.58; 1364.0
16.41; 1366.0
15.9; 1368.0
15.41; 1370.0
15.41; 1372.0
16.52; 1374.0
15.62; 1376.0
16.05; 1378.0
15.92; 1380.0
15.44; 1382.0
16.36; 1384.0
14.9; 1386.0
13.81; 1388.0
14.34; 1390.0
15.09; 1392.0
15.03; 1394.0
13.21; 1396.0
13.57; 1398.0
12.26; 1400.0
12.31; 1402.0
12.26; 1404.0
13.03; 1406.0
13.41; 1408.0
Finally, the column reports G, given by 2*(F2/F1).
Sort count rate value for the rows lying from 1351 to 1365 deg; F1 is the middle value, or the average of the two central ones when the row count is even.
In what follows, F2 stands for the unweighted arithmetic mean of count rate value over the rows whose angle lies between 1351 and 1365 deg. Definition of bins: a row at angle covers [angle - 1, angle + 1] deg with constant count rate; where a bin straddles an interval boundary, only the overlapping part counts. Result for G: 1.97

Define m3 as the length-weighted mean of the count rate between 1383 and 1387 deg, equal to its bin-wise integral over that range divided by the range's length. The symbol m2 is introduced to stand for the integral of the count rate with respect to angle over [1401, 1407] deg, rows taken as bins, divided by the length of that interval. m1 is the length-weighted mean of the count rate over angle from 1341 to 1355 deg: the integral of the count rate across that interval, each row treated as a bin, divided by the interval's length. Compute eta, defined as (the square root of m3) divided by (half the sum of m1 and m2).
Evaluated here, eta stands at 0.282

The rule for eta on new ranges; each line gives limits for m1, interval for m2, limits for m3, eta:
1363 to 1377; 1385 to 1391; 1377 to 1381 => 0.265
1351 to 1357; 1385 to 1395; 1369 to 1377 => 0.260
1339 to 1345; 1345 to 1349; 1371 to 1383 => 0.257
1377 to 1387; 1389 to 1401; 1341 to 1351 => 0.265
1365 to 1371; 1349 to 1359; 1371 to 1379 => 0.256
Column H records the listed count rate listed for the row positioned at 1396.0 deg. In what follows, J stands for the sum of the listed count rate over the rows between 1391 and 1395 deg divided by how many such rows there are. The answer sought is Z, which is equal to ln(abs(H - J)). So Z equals 0.6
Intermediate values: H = 13.21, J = 15.1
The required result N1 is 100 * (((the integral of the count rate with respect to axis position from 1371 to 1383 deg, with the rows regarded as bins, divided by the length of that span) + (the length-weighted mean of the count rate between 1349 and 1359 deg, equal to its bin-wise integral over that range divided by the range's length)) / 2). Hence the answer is 1553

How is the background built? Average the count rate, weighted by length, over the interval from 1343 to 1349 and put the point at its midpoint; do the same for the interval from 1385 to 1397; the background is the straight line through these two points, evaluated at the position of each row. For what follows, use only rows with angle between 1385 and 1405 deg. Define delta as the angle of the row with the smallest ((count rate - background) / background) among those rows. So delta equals 1400.0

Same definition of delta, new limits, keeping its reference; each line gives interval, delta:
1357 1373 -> 1358.0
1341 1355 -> 1350.0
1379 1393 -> 1388.0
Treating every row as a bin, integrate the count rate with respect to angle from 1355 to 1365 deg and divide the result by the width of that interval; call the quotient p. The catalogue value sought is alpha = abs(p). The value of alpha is 15.2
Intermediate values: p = 15.2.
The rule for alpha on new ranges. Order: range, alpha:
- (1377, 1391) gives 15.3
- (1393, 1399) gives 13.9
